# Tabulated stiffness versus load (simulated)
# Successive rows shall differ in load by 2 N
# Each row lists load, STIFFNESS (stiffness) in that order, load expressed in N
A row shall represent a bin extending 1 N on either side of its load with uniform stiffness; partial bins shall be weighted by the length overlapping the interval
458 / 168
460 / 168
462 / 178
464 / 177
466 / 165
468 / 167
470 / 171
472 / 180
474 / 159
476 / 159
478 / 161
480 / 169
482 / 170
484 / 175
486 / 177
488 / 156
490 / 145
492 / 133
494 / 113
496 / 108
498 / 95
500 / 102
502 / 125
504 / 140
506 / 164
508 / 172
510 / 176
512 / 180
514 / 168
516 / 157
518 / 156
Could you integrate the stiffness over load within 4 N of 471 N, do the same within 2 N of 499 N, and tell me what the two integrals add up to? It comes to 1748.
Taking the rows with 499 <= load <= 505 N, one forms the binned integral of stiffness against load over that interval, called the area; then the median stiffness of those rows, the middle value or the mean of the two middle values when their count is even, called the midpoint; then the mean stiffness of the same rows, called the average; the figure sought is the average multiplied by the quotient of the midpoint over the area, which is 21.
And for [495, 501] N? 17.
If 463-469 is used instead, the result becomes 28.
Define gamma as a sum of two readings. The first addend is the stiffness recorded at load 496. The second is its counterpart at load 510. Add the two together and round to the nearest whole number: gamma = 284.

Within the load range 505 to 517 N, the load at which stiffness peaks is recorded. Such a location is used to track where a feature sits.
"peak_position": 512 N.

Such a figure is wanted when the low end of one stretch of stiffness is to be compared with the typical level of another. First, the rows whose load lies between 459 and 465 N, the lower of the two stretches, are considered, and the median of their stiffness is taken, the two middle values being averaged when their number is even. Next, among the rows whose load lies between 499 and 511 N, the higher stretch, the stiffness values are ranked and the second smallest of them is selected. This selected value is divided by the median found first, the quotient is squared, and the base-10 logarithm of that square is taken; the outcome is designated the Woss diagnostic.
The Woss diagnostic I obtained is -0.3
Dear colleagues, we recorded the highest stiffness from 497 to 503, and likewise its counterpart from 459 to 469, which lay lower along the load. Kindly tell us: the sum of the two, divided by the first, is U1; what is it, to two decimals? 2.42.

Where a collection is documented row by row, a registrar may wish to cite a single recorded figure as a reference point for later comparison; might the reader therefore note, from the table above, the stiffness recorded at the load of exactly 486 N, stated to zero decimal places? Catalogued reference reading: 177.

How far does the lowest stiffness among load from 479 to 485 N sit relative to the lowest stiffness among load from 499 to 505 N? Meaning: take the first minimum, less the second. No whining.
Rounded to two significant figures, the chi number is 67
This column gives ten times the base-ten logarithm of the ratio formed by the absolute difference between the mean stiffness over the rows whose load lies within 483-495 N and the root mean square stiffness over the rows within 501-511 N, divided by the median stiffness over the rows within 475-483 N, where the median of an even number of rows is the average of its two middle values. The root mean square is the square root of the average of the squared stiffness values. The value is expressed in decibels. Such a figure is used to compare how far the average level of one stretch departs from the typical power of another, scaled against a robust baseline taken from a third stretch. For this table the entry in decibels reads -14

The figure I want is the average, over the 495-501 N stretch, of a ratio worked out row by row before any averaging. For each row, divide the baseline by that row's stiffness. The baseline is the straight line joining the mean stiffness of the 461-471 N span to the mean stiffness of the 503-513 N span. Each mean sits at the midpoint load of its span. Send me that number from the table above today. 1.65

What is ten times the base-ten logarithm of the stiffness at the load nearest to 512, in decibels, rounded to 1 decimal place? 22.6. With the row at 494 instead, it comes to 20.5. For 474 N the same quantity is 22.0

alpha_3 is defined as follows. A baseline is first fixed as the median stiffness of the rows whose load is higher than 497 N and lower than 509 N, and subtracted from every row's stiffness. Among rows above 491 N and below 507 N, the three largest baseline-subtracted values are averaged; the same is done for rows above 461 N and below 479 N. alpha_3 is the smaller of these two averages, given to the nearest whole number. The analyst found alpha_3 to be 13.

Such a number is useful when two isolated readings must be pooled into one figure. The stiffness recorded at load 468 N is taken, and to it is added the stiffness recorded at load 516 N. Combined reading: 324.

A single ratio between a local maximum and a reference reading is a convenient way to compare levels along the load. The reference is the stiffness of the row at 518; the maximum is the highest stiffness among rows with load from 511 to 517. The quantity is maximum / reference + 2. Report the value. 3.15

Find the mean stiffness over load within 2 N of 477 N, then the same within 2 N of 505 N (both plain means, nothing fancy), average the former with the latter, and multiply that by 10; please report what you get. 1560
